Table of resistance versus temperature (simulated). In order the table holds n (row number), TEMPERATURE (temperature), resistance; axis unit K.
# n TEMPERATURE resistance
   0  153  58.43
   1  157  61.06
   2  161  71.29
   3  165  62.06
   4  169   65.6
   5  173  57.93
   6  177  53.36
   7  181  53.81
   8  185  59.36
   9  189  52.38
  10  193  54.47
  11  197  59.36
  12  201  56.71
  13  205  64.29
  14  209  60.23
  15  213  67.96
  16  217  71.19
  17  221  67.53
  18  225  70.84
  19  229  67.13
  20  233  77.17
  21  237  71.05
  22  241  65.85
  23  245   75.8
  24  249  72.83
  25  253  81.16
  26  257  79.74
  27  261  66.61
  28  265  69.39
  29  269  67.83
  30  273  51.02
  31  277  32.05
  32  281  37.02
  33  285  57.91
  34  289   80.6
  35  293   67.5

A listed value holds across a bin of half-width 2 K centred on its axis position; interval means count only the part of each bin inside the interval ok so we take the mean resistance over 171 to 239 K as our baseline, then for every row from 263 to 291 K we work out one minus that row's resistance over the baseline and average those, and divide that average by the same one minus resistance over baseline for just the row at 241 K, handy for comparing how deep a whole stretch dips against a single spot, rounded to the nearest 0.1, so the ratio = -1.9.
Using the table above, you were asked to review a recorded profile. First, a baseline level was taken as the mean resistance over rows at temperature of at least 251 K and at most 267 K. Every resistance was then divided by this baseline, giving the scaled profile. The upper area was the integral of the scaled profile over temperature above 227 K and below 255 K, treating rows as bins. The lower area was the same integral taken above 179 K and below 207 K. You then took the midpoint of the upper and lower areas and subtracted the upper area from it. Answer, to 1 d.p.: -3.0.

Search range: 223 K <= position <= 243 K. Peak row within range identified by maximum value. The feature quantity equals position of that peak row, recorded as 233 K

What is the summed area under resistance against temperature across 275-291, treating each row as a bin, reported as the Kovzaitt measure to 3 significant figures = 830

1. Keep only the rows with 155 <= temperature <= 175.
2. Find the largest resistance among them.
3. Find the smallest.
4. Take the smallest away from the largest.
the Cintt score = 13.4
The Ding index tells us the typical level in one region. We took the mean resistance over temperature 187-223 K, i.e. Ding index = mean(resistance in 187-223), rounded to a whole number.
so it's 62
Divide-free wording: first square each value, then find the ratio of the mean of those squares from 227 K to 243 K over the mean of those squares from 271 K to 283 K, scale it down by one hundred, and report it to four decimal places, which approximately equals 0.0298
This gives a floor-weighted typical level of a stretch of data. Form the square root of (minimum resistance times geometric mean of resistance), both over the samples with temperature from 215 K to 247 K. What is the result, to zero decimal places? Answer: 68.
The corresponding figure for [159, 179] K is 57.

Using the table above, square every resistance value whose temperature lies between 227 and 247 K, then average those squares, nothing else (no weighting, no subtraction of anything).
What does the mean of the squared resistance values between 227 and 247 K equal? 5118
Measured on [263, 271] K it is 4708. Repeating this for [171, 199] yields 3122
